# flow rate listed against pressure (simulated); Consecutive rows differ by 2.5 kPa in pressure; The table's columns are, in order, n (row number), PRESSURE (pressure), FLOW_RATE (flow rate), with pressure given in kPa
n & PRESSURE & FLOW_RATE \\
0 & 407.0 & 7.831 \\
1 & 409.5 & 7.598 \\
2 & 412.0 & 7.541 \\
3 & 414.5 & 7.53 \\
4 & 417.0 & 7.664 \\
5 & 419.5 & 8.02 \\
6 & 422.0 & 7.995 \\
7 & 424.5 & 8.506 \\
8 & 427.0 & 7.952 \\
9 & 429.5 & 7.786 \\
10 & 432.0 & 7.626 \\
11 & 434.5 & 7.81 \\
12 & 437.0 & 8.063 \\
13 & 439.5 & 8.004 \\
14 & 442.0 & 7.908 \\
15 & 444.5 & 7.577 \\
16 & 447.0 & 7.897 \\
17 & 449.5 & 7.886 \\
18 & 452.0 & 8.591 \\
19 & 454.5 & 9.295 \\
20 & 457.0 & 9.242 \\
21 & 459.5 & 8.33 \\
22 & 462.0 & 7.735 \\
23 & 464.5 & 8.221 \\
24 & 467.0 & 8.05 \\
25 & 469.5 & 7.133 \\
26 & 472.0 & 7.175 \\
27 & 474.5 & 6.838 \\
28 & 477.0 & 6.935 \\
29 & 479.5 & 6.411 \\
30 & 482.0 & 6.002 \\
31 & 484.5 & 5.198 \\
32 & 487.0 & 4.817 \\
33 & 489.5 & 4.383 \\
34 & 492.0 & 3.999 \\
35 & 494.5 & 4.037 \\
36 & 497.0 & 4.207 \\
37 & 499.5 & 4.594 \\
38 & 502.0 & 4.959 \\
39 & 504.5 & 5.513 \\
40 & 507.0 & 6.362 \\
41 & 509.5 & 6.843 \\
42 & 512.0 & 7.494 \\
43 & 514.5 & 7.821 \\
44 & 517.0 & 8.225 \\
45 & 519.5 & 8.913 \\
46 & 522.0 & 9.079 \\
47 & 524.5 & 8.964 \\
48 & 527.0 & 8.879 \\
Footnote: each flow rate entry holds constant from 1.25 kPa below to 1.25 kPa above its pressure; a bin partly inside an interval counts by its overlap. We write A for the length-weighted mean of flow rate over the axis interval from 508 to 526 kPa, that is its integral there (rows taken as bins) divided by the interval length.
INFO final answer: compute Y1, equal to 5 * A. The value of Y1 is 40.9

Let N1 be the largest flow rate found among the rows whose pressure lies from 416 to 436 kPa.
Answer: 8.506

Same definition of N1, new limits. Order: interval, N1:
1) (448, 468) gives 9.295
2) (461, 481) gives 8.221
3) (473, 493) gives 6.935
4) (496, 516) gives 7.821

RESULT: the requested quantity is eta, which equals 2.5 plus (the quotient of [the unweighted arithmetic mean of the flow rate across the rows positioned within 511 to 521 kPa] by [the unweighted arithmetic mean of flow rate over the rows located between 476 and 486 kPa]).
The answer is 3.8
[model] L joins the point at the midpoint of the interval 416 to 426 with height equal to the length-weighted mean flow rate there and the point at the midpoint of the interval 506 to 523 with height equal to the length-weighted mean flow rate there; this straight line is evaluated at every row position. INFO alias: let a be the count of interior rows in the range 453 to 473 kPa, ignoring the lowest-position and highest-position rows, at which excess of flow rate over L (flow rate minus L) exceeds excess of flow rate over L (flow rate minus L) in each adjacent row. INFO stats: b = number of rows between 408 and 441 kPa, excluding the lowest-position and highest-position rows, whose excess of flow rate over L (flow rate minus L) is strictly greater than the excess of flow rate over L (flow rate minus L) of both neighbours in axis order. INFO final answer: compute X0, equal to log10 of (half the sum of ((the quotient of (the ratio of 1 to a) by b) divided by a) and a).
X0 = -0.176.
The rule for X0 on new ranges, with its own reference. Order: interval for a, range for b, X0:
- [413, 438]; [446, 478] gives 0.018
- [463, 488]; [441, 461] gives 0.026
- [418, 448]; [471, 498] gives 0.051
